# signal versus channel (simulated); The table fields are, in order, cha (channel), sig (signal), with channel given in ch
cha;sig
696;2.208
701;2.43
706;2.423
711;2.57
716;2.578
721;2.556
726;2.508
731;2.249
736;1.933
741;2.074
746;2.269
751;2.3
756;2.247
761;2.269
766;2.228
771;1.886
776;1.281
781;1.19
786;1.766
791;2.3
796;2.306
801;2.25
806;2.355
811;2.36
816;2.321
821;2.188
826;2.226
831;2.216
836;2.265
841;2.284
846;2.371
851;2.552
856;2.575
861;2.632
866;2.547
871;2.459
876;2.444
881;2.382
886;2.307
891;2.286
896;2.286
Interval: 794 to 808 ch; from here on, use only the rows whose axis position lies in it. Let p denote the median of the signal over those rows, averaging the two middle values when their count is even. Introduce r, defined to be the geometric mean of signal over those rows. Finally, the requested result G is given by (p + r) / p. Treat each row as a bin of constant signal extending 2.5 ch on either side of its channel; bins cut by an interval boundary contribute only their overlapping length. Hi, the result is 2.00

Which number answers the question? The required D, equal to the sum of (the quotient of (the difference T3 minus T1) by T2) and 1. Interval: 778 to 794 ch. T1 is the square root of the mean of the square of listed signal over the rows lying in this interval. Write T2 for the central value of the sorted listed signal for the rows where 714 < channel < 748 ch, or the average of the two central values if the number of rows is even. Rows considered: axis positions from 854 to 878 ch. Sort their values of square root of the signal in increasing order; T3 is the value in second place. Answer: 0.89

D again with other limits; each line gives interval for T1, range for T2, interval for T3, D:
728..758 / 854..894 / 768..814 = 0.57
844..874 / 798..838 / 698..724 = 0.57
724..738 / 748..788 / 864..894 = 0.65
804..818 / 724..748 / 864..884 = 0.65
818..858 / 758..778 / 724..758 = 0.56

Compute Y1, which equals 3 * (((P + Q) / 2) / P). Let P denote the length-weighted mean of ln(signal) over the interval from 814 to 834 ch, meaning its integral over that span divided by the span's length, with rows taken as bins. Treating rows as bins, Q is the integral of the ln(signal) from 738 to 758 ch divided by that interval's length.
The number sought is 2.98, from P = 0.80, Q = 0.79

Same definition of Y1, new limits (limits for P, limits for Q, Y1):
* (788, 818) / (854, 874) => 3.18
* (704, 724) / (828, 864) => 2.92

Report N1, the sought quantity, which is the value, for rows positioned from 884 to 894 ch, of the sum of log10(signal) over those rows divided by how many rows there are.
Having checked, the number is 0.36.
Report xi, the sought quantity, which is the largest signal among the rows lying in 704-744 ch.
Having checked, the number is 2.578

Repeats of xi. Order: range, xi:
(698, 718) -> 2.578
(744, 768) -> 2.3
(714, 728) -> 2.578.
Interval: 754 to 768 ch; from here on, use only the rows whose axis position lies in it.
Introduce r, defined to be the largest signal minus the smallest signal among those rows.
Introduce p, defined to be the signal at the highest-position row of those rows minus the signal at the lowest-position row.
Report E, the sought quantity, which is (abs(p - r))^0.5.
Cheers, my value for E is 0.2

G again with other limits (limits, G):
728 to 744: 2.00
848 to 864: 2.00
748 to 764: 2.00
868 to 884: 1.99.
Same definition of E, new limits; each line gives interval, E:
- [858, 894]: 0.8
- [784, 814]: 0.0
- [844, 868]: 0.3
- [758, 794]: 1.0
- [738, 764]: 0.2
